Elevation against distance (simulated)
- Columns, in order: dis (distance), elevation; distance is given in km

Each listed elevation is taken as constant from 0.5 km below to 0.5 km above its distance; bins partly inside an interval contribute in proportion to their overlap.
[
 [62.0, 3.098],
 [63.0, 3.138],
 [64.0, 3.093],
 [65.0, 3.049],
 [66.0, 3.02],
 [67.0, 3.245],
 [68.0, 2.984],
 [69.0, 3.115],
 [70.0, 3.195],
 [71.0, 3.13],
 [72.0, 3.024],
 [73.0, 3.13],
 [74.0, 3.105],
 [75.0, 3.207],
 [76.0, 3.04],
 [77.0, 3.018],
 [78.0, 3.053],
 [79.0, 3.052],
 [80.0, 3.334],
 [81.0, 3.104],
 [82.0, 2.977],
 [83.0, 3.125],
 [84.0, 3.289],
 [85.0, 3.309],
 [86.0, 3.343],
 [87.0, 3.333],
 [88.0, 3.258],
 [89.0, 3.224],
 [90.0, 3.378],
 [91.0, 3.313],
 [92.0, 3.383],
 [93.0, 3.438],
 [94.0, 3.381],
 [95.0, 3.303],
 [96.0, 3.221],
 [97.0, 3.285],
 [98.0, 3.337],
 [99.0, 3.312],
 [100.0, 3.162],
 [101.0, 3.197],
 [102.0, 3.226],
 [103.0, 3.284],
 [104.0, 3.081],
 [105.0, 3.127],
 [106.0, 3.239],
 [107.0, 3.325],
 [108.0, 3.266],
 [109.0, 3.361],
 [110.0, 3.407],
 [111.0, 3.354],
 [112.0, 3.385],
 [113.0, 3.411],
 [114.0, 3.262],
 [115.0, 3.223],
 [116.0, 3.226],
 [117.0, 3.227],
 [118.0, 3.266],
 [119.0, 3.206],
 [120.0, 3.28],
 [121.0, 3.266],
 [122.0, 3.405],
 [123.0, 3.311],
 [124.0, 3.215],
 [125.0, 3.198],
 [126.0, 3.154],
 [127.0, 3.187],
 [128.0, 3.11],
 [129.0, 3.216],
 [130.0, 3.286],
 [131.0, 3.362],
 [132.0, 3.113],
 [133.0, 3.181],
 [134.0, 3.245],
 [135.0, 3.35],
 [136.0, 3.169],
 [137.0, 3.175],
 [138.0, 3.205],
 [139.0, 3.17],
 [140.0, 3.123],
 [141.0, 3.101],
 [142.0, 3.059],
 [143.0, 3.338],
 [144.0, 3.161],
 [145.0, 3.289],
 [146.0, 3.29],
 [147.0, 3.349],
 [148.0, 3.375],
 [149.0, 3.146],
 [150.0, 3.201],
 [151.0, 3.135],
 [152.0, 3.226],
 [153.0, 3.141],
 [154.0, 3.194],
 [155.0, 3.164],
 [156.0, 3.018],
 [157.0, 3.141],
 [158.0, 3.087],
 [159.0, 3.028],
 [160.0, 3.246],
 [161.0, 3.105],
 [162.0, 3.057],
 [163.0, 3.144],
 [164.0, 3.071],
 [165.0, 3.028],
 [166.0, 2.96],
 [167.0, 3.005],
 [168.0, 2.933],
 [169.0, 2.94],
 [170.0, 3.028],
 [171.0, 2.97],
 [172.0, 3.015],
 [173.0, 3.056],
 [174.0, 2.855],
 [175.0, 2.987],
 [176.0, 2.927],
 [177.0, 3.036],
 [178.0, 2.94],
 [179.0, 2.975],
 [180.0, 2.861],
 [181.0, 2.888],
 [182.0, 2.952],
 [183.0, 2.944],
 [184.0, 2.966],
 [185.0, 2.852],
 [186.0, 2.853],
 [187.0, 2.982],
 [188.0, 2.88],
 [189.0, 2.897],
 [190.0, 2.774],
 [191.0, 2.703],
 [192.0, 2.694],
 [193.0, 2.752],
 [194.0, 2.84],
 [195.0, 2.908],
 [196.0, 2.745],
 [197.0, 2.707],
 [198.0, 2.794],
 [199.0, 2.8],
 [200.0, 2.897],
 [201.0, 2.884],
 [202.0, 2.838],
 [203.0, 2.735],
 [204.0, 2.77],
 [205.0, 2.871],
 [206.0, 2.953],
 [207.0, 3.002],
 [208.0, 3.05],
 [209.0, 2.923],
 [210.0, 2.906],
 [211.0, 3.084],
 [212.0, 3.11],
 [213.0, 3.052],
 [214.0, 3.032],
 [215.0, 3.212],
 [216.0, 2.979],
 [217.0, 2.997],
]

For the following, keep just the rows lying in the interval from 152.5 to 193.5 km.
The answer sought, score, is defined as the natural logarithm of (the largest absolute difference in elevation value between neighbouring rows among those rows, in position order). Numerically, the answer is -1.52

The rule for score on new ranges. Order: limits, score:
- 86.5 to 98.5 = -1.87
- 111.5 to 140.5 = -1.39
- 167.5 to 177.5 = -1.60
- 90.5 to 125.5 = -1.59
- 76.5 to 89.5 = -1.27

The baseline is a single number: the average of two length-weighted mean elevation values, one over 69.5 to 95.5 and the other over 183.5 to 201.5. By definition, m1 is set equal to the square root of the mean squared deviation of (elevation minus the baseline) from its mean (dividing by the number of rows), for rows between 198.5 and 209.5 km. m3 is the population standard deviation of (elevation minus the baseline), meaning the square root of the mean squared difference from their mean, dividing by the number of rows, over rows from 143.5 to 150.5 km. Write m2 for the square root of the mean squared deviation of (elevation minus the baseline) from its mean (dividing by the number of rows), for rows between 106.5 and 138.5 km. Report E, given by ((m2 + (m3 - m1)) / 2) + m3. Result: 0.122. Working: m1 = 0.0917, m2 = 0.084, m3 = 0.084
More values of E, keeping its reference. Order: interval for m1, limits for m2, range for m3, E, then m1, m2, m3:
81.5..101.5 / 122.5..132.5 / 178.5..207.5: 0.121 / 0.1031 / 0.079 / 0.089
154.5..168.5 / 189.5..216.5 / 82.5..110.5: 0.159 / 0.0817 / 0.137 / 0.087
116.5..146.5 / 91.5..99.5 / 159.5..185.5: 0.124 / 0.0832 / 0.063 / 0.089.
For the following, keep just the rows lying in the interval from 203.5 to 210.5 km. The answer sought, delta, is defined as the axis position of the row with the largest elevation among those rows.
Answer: 208.0 km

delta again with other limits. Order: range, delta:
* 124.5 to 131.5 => 131.0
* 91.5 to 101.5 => 93.0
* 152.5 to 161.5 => 160.0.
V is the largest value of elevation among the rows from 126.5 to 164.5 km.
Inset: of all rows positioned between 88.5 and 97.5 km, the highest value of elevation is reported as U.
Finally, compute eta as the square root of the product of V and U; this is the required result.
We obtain 3.41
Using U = 3.438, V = 3.375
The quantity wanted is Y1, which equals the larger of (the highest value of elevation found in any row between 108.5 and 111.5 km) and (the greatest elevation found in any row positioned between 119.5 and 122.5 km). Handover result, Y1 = 3.41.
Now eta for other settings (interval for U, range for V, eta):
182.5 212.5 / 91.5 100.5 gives 3.27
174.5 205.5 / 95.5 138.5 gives 3.22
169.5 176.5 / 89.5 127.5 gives 3.24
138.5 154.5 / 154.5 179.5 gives 3.31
